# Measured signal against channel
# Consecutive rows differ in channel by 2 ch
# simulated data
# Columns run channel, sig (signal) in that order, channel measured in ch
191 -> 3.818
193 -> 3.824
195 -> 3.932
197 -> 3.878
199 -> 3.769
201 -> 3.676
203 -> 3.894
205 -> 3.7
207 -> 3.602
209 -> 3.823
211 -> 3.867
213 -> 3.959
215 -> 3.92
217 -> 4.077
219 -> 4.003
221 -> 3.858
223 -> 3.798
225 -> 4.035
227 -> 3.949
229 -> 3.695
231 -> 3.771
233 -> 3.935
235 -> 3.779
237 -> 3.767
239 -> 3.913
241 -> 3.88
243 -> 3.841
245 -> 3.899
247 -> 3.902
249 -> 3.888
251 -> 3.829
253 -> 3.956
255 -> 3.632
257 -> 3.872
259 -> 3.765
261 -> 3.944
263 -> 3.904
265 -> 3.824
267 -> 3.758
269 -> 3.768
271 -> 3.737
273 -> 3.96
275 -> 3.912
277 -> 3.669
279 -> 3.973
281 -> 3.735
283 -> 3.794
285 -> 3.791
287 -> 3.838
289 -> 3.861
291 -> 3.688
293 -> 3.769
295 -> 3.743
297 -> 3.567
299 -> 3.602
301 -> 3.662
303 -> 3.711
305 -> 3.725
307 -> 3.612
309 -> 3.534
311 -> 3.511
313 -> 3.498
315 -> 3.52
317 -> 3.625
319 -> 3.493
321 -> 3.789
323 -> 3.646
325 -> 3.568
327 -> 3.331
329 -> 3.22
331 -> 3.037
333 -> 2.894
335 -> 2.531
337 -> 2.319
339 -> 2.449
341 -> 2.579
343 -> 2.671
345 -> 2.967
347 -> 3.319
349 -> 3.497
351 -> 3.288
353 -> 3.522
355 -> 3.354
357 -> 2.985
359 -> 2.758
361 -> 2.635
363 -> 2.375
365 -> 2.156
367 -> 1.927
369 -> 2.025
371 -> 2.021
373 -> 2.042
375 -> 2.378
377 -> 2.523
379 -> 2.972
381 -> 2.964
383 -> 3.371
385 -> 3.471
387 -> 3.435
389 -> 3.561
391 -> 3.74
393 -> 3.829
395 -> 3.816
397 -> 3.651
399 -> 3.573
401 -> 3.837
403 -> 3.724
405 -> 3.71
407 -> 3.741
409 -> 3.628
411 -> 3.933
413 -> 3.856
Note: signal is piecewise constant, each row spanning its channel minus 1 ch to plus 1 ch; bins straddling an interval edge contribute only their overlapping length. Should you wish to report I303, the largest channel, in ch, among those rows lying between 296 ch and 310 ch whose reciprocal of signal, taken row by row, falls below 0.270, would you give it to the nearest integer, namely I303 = 305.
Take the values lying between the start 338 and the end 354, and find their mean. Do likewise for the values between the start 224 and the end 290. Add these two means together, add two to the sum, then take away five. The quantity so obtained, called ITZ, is 3.88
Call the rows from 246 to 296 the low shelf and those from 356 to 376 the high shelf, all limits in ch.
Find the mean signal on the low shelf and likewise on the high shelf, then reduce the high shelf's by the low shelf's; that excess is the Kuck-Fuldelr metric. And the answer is -1.5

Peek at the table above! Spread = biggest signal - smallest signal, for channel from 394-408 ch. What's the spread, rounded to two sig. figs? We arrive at 0.26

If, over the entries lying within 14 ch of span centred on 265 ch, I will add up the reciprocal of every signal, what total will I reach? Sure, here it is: 1.8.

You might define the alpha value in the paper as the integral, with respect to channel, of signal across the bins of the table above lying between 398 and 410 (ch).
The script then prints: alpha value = 44.4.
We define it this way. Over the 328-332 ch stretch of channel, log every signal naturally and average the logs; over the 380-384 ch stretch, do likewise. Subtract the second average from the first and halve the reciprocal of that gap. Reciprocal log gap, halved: -47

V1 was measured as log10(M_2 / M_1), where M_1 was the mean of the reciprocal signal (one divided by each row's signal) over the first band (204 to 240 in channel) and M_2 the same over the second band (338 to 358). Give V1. 0.11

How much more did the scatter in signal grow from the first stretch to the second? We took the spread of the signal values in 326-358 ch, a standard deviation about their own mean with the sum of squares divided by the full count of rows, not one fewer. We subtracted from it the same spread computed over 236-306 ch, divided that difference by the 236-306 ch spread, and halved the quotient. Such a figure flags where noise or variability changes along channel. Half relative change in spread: 1.3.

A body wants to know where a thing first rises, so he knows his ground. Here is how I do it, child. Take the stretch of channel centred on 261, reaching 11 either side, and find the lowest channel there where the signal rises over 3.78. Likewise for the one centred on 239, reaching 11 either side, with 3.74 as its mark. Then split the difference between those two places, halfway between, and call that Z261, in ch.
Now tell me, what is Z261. 241 ch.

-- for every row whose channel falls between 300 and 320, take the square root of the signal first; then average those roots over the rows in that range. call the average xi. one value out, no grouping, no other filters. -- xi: 1.89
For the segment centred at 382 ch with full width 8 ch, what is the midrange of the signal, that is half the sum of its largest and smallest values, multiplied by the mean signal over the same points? 10.3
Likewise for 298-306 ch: 13.5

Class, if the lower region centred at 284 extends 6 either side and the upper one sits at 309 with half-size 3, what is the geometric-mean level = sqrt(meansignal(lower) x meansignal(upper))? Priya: 3.7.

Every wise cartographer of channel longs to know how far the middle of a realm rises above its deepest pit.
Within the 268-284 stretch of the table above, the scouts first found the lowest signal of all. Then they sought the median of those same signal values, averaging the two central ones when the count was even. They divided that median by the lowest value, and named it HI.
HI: 1.03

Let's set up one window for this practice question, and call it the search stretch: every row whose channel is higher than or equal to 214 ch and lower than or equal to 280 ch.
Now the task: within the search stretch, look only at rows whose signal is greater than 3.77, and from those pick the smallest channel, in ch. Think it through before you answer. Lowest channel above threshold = 215 ch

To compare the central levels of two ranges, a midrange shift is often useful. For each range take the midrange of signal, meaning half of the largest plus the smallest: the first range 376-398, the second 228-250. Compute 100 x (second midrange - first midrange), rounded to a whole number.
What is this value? 64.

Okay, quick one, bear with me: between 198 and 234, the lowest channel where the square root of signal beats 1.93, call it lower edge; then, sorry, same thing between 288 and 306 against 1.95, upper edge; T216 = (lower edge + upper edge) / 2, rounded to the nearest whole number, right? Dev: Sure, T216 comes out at 244 ch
